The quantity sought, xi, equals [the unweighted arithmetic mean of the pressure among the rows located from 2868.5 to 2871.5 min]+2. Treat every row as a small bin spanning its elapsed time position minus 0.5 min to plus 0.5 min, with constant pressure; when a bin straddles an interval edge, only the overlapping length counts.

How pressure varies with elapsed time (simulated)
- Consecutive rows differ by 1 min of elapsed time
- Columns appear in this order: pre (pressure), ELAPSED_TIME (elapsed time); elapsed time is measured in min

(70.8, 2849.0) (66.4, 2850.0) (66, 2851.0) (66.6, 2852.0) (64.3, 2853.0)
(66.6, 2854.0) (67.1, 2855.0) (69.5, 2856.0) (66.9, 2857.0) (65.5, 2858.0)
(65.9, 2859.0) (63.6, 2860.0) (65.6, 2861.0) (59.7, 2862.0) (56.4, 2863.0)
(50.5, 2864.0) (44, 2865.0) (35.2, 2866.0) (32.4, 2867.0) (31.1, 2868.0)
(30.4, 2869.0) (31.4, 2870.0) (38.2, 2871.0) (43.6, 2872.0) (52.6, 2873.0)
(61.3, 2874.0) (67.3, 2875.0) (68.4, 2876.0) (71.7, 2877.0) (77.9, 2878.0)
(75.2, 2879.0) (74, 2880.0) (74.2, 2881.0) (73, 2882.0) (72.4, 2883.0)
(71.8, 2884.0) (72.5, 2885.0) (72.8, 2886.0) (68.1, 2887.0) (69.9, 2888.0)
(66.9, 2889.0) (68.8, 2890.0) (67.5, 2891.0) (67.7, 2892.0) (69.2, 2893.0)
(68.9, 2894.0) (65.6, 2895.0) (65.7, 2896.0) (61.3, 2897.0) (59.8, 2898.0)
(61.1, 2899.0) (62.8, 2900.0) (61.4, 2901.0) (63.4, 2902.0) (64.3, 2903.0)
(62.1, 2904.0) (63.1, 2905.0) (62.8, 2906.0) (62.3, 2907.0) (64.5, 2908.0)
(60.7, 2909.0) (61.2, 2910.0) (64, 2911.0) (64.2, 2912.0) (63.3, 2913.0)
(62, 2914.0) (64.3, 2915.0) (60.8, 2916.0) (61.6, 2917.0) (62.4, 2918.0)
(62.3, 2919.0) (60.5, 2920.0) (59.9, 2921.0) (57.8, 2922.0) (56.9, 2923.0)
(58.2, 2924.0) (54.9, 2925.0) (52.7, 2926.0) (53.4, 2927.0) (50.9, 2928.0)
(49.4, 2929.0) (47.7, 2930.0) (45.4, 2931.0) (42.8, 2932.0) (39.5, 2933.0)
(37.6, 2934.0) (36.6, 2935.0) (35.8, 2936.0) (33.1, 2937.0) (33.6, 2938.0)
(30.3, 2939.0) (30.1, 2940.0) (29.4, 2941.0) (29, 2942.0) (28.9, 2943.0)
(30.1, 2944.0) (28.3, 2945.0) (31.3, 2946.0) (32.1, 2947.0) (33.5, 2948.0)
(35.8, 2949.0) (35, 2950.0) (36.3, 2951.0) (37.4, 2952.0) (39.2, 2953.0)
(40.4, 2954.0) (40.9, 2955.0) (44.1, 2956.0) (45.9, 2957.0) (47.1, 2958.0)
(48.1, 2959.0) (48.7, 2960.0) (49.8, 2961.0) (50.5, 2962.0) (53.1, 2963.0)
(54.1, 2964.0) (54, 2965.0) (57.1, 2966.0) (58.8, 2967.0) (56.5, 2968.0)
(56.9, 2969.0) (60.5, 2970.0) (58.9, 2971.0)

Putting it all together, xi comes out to 35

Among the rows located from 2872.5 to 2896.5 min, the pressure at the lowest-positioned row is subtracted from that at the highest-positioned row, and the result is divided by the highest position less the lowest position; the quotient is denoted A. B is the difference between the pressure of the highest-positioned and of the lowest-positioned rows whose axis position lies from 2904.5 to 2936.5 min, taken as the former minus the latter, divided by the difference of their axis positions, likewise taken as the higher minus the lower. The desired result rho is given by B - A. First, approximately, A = 0.57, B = -0.9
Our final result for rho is -1.5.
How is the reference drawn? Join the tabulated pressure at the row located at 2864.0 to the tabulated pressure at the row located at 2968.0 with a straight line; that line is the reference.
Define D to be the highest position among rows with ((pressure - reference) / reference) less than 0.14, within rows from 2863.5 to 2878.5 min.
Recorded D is 2873.0 min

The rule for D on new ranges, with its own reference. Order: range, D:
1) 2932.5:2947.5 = 2947.0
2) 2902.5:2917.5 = 2916.0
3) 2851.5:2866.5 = 2866.0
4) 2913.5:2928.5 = 2928.0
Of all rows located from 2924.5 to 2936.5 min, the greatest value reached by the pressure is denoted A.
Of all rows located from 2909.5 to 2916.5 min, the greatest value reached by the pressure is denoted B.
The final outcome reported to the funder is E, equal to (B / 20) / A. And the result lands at 0.059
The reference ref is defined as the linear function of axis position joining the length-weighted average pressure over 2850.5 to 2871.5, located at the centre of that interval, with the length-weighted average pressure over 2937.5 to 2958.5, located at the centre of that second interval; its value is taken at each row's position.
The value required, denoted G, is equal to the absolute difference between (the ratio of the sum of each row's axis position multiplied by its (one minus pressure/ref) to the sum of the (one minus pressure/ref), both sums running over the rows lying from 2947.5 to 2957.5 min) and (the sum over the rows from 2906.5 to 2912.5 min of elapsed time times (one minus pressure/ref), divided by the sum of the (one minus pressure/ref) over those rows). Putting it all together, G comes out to 45.6 min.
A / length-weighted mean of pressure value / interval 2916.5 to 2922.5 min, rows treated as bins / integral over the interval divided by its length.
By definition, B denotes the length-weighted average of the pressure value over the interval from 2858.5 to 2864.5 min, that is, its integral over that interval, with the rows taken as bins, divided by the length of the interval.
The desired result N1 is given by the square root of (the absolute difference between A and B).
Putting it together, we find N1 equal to 0.7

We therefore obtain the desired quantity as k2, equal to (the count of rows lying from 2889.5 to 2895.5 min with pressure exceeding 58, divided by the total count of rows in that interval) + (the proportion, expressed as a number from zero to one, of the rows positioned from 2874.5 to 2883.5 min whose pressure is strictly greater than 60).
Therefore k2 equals 2.00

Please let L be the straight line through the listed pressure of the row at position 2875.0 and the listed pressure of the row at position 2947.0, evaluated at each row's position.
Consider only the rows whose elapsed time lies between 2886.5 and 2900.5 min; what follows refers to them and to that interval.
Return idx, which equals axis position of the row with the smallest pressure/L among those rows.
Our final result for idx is 2898.0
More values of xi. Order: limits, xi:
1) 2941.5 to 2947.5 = 32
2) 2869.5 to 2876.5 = 54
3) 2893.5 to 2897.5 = 67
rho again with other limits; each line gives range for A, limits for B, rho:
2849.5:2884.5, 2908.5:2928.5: -0.7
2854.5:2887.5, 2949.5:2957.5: 1.5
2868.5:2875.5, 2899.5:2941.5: -7.0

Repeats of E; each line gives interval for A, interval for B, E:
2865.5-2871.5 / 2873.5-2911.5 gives 0.102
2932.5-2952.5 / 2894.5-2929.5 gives 0.083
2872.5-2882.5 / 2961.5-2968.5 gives 0.038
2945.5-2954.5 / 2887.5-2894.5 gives 0.087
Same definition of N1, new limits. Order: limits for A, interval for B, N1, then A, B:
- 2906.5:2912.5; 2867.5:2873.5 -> 5.0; 63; 38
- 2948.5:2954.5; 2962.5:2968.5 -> 4.3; 37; 56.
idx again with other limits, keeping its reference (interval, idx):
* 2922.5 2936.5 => 2936.0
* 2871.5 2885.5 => 2872.0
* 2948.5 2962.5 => 2950.0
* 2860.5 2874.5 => 2869.0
